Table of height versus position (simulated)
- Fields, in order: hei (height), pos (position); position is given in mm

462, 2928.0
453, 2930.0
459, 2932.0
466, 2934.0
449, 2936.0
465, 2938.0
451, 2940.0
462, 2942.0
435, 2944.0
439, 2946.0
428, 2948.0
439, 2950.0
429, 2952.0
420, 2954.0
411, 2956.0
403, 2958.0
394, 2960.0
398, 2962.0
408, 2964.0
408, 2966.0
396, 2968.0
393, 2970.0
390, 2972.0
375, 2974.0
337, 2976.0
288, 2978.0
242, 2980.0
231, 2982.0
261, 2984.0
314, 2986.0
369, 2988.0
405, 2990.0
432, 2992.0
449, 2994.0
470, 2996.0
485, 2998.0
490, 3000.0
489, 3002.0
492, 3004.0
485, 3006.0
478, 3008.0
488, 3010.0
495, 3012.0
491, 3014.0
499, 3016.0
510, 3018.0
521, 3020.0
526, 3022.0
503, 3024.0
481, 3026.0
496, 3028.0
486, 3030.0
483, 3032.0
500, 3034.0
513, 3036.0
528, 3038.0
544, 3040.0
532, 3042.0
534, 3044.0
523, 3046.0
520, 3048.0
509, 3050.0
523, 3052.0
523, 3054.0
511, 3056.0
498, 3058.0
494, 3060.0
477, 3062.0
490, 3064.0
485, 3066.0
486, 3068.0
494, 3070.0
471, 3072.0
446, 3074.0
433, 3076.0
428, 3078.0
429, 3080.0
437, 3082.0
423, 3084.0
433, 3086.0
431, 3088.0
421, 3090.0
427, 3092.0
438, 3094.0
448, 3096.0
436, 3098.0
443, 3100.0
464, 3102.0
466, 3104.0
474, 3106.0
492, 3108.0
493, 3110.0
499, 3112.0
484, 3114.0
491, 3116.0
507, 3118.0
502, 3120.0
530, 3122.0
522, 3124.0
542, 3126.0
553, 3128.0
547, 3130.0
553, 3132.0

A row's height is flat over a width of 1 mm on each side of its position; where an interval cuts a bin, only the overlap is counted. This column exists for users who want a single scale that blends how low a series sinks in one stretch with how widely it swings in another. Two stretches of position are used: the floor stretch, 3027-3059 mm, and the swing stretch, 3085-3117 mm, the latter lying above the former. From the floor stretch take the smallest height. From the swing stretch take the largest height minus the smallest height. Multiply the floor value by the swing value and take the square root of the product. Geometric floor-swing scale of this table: 194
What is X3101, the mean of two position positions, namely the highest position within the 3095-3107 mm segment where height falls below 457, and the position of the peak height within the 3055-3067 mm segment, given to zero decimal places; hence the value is 3078 mm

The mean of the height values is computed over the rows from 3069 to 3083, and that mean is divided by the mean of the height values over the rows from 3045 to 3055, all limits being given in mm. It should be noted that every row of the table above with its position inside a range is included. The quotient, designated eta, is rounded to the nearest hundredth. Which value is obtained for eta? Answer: 0.86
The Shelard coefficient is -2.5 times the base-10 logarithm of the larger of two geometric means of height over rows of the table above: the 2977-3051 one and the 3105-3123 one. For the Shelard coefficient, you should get -6.740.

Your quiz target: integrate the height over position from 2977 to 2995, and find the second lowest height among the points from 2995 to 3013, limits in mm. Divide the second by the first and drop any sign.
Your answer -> 0.080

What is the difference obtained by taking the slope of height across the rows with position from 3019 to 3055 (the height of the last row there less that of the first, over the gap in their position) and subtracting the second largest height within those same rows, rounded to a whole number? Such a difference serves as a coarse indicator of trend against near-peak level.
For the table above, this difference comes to -534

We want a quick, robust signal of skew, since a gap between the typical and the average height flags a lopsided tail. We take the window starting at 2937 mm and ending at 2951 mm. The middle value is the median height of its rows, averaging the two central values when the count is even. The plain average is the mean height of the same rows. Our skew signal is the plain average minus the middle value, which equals 7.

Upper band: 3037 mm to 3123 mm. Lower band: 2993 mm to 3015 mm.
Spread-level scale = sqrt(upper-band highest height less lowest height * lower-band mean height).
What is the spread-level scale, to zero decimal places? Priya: 244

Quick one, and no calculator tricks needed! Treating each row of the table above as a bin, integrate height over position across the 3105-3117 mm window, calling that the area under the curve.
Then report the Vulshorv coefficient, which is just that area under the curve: 5866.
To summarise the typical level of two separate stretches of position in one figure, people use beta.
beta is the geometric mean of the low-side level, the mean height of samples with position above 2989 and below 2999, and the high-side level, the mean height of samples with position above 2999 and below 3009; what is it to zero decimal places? 467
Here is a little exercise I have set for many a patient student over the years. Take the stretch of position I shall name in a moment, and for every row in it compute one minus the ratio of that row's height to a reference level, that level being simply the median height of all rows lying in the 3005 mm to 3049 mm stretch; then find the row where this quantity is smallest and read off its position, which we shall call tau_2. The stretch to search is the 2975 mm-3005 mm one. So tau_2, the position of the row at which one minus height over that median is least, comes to 3004.0 mm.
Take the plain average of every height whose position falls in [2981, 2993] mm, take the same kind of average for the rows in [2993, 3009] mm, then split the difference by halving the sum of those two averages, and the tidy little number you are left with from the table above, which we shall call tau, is 408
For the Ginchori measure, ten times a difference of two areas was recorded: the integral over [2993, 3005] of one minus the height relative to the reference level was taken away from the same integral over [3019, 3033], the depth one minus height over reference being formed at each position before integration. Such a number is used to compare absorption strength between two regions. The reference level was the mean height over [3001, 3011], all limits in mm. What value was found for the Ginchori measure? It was -5.5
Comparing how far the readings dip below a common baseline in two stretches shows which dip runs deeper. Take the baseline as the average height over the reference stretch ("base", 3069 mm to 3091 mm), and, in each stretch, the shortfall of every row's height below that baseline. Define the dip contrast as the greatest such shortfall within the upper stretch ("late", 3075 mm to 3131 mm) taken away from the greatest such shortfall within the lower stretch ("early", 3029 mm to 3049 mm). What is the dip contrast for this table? -62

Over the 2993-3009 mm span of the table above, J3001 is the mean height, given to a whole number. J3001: 480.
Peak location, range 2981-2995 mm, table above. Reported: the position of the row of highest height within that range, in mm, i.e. 2994.0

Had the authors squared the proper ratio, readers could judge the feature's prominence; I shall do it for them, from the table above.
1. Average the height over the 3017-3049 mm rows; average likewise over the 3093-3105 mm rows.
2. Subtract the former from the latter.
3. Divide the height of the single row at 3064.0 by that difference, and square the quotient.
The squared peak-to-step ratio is 60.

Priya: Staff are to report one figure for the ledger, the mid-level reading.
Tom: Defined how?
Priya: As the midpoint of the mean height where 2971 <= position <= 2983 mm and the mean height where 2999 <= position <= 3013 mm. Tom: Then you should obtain 399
